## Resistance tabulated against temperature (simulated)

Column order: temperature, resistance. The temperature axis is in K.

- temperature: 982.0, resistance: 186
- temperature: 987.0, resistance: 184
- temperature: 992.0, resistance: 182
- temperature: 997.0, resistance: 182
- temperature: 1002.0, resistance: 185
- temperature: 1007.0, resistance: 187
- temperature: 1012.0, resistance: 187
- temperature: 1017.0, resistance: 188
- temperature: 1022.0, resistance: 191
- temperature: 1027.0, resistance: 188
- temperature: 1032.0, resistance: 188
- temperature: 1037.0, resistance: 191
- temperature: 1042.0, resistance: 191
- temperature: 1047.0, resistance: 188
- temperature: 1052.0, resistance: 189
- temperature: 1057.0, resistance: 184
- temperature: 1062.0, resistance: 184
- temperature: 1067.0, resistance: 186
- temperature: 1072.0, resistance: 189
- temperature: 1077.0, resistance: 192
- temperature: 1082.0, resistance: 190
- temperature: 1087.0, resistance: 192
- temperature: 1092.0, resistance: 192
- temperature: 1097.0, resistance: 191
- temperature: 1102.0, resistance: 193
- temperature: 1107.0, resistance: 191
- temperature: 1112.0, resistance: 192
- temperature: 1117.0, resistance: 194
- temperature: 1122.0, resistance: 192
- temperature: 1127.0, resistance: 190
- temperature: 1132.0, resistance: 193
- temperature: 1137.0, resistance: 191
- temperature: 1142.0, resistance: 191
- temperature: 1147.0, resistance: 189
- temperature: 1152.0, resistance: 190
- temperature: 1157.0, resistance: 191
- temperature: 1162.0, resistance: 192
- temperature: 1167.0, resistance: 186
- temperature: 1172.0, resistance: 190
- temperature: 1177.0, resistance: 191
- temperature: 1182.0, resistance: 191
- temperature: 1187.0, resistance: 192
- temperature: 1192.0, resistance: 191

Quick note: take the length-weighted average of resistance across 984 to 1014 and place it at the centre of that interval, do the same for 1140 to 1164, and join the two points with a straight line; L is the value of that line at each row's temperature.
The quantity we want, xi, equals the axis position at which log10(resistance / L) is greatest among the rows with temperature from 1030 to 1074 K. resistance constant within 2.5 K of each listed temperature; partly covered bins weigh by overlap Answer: 1037.0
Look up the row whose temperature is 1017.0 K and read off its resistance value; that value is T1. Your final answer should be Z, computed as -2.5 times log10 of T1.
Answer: -5.69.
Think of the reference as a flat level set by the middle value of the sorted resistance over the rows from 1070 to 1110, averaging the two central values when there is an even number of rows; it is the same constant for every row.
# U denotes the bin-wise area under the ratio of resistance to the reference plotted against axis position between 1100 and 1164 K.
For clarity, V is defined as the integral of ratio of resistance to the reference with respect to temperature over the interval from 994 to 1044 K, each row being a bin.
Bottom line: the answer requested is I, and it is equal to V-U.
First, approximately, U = 64.0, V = 49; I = -15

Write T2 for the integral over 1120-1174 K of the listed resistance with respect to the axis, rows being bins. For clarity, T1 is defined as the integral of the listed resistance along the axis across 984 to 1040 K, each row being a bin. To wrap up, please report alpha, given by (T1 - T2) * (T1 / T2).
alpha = 172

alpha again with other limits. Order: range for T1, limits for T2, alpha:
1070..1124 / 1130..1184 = 67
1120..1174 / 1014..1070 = -238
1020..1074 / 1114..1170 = -505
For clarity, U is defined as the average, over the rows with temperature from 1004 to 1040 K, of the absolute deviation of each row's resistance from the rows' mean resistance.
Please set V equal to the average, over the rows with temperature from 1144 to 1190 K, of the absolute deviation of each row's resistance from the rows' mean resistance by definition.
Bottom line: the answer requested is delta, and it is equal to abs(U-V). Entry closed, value 0.08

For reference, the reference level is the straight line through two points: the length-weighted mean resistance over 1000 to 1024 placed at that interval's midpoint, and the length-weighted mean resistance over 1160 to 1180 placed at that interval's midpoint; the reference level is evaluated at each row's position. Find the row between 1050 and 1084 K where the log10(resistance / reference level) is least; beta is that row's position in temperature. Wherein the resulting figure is 1062.0 K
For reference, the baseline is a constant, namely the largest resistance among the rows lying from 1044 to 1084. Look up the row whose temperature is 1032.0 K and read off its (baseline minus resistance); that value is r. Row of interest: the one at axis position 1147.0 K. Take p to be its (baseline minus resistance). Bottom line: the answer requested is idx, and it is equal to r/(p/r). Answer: 5.3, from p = 3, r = 4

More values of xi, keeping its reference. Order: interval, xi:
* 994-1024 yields 1022.0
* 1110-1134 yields 1117.0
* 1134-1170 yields 1162.0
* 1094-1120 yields 1117.0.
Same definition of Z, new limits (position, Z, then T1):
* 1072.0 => -5.69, 189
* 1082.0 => -5.70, 190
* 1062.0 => -5.66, 184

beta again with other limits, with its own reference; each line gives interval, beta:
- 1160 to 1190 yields 1167.0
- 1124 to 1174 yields 1167.0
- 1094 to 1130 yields 1127.0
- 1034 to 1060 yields 1057.0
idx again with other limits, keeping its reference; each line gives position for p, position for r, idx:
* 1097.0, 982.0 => 36.0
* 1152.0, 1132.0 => 0.5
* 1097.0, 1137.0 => 1.0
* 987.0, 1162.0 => 0.0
